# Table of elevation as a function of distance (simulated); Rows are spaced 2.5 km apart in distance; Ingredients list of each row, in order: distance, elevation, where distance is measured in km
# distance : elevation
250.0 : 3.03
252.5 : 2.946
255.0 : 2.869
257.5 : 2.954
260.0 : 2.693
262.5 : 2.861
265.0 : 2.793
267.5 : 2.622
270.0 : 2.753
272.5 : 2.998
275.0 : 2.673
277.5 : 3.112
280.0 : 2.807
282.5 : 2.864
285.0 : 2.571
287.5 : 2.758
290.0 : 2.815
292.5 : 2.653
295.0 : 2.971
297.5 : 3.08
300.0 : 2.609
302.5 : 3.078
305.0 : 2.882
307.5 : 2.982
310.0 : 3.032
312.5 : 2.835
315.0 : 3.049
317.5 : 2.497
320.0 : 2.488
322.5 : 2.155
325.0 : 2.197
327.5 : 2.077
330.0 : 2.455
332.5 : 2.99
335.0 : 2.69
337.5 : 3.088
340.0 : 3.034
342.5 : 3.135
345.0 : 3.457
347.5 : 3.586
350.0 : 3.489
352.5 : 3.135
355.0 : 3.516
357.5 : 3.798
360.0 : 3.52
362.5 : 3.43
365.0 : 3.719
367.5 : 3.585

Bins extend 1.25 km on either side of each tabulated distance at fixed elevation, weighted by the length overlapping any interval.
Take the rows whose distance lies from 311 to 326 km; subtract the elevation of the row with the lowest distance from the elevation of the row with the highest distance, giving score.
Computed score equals -0.64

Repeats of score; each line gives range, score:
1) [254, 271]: -0.12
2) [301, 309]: -0.10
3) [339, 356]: 0.48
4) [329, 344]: 0.68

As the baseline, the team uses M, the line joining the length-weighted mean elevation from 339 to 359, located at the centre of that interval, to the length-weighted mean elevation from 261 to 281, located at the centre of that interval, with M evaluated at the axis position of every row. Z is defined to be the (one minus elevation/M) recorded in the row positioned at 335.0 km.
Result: 0.18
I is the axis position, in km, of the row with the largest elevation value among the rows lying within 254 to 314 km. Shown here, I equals 277.5 km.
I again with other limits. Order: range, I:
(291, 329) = 297.5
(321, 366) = 357.5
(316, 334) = 332.5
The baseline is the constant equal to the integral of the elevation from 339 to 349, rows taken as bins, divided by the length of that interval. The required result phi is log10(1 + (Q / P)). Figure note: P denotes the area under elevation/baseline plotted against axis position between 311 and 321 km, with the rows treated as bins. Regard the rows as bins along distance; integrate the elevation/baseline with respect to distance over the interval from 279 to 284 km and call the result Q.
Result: 0.18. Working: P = 8.2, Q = 4.3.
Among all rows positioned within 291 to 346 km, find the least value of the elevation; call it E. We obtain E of 2.077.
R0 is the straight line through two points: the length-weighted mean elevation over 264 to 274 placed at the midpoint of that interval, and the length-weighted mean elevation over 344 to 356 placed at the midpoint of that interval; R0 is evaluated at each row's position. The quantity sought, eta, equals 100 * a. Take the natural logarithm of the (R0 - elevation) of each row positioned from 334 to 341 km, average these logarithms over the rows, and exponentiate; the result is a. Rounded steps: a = 0.37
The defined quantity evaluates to 37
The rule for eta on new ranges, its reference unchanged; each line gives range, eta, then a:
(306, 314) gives 14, 0.14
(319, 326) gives 92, 0.92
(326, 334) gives 67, 0.67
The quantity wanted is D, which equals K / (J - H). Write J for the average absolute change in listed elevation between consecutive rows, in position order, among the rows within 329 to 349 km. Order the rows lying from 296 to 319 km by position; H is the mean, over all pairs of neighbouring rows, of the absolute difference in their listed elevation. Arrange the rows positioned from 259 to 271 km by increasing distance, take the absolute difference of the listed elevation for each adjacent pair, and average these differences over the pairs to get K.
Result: -7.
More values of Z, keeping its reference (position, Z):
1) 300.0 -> 0.14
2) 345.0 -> -0.03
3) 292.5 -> 0.11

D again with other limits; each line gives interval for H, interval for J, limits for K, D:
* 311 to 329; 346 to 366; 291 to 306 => 8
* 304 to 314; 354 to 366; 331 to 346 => 2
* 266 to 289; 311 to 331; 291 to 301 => -24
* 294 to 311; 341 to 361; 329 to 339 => 13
